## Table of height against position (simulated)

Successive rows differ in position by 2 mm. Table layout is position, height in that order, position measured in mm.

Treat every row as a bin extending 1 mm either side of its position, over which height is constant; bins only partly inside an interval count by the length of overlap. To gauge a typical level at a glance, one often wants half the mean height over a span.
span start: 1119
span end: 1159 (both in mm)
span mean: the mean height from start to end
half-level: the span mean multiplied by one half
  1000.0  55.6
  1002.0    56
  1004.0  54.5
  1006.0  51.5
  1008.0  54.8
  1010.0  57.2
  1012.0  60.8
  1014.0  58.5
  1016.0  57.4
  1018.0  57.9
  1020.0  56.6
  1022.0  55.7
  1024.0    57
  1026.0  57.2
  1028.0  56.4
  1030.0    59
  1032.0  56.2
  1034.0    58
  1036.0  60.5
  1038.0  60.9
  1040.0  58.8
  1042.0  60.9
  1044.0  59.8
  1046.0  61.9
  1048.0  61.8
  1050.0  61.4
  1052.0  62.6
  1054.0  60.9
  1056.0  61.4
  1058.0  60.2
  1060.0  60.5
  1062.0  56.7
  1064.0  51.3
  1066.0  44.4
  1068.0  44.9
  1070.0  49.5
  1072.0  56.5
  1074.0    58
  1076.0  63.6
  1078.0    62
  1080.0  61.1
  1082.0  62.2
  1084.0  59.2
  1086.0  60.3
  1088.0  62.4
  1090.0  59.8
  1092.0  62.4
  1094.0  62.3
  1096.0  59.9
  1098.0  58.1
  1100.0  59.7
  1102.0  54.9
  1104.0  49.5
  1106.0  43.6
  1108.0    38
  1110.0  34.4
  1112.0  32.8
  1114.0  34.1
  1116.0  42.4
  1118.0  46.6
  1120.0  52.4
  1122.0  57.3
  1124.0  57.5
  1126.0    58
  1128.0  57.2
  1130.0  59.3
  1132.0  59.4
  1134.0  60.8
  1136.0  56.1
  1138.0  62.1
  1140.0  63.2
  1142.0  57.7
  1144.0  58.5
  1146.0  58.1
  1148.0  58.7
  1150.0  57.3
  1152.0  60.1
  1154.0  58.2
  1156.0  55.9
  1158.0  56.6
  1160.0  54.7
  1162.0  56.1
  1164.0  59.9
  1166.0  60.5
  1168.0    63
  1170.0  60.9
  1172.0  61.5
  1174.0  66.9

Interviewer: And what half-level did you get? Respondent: 29.1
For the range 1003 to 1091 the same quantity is 29.0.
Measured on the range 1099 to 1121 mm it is 22.2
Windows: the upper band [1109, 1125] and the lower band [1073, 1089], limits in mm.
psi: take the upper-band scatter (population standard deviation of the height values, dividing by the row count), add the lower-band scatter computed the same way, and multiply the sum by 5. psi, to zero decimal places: 57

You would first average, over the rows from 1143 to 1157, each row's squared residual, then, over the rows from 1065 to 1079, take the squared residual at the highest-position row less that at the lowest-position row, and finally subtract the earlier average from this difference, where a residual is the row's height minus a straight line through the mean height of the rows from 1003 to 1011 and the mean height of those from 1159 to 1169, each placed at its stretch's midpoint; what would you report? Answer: -109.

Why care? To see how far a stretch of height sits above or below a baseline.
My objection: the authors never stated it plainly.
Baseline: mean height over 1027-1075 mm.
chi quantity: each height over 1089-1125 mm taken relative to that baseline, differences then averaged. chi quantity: -7.3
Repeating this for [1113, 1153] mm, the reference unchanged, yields -1.8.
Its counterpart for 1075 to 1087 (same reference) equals 3.8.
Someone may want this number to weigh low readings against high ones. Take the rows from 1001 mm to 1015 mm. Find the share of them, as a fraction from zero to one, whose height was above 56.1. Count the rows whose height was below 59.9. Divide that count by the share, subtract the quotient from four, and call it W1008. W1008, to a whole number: -10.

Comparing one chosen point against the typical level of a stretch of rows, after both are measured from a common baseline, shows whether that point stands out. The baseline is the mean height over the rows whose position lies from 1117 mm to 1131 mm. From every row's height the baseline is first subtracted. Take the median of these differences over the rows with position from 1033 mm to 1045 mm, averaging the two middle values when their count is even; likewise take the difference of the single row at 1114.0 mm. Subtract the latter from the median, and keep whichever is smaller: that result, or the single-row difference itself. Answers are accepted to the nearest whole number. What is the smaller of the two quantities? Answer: -21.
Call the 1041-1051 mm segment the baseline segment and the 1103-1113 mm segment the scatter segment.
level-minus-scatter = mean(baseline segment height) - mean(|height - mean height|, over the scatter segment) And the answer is 55.65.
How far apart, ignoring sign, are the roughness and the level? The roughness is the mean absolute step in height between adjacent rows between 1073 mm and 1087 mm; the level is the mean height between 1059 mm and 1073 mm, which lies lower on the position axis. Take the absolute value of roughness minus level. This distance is 49.8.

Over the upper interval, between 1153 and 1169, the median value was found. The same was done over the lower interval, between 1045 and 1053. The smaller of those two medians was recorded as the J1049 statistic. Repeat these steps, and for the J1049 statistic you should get 57.4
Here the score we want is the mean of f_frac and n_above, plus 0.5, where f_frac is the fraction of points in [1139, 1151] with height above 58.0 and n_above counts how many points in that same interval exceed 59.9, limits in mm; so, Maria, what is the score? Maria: 1.3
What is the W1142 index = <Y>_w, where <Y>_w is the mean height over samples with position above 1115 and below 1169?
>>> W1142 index 57.3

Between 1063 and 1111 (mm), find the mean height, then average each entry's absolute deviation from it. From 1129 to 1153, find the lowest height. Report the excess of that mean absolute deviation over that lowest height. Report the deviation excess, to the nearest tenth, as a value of -49.1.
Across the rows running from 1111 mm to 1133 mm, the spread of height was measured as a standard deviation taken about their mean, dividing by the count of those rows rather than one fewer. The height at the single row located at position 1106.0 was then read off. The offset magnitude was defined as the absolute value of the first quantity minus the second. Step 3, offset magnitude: 34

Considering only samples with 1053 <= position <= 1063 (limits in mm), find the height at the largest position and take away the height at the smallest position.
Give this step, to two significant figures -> -4.2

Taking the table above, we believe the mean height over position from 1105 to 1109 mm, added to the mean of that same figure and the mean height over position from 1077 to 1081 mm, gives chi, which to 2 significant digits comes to 92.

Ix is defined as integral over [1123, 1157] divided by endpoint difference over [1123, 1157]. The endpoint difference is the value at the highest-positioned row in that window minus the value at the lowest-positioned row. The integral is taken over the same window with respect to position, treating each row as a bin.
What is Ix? -1248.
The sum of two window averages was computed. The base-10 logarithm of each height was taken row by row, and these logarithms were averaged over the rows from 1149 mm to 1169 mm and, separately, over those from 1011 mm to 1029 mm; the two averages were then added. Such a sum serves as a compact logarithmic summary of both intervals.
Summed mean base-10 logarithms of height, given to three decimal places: 3.524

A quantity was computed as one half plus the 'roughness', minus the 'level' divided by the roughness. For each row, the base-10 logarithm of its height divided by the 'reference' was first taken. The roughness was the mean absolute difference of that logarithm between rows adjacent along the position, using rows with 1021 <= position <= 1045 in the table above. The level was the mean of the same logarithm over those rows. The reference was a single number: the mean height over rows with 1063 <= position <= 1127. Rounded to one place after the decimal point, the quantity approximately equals -2.9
